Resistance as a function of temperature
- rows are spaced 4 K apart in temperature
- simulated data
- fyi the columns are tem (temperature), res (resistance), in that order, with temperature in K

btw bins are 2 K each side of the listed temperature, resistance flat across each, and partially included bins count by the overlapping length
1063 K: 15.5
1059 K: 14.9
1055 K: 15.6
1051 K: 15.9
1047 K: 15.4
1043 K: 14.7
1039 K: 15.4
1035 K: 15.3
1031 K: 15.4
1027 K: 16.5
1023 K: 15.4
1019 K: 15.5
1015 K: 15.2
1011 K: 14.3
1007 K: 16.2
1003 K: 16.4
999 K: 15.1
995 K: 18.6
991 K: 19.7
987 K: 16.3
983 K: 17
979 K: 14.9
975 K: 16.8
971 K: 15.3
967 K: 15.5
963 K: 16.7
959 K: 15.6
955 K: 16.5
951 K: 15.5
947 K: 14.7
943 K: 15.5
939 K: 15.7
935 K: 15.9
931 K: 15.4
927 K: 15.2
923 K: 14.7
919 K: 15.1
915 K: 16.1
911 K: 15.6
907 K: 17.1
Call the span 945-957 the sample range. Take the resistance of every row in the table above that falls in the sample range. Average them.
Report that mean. 15.6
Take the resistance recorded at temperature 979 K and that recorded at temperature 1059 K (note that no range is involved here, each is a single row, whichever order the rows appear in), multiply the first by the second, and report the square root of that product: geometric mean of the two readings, 14.9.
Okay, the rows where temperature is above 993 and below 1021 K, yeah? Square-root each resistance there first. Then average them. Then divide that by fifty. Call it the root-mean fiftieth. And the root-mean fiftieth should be 0.0797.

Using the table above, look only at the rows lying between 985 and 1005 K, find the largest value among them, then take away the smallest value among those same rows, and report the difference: 4.6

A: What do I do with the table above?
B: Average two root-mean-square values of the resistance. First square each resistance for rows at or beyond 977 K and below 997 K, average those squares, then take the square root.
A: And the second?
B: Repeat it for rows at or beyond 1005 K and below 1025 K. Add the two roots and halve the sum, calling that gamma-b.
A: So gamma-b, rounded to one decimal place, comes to 16.4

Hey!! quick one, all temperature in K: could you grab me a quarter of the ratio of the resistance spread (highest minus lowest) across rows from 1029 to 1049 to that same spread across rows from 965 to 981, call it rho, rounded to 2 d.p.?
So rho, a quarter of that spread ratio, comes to 0.09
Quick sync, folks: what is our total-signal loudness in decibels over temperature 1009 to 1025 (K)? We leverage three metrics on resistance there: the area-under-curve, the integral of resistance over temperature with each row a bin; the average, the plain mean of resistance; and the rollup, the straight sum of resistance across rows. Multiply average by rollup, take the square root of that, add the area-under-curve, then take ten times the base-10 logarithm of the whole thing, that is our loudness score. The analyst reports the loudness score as 24.34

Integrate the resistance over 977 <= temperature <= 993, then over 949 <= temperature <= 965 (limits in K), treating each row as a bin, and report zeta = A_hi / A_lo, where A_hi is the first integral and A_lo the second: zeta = 1.06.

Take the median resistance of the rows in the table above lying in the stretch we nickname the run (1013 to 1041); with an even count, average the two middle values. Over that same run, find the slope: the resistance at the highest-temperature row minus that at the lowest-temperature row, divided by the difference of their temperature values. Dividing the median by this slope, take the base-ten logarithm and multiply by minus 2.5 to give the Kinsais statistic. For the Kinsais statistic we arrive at -8.2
